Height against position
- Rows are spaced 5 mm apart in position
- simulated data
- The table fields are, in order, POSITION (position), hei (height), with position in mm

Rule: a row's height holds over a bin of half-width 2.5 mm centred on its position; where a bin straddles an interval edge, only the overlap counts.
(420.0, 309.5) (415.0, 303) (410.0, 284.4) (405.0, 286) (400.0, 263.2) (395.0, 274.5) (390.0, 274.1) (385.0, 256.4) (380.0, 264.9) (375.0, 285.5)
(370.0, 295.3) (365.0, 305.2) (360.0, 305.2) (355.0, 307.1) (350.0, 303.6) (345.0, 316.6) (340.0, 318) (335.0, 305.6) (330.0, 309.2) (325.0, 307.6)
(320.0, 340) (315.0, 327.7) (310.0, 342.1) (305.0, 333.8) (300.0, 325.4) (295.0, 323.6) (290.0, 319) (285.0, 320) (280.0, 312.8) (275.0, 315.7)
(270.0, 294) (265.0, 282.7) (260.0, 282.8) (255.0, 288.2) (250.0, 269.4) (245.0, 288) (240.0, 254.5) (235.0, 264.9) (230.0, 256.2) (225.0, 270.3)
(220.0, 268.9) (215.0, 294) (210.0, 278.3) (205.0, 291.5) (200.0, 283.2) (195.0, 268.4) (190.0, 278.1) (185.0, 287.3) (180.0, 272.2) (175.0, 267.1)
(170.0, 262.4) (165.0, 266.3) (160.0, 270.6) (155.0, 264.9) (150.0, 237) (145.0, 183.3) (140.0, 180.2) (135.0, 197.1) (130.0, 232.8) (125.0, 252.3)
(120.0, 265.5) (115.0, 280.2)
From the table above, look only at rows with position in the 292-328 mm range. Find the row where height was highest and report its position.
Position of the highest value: 310.0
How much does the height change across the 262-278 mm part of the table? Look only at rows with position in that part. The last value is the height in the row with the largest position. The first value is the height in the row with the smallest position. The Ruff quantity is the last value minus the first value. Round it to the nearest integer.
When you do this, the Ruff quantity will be 33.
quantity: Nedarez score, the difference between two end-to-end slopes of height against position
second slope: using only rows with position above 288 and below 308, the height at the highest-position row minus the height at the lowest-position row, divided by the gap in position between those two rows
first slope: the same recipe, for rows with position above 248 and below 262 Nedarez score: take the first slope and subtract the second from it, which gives 0.4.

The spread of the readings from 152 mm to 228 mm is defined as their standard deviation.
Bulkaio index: 10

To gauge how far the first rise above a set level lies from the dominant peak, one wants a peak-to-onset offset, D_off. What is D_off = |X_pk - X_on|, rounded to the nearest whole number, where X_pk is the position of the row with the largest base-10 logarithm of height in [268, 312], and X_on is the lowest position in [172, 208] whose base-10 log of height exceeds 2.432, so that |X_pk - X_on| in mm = 130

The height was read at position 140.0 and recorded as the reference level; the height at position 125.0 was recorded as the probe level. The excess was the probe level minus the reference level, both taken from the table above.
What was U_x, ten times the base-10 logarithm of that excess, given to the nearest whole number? 19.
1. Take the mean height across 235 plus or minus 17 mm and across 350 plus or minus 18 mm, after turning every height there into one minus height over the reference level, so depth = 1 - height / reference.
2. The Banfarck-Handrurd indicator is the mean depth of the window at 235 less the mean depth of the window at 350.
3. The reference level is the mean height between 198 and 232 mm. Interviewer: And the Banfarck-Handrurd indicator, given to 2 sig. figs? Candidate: 0.15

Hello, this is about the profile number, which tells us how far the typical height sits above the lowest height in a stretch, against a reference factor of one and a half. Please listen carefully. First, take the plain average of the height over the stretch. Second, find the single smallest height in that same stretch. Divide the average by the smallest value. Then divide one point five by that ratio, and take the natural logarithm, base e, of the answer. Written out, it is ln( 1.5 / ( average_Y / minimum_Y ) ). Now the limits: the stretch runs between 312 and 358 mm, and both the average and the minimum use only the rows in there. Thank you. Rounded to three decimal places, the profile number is 0.368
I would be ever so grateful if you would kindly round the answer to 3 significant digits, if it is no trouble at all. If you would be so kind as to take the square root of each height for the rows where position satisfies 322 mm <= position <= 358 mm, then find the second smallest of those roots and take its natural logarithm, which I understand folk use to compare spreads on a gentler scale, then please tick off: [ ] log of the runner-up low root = 2.86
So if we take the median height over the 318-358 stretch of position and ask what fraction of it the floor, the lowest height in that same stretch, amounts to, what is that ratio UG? 0.98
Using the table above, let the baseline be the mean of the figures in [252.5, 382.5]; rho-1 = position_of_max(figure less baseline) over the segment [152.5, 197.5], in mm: 185.0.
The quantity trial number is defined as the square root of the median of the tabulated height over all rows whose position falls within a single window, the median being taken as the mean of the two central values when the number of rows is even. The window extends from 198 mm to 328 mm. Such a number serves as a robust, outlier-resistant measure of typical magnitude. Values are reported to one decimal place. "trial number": 17.1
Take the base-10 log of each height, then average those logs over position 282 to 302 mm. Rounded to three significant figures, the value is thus 2.51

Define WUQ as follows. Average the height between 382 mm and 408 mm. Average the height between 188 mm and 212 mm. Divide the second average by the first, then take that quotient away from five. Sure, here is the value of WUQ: 3.97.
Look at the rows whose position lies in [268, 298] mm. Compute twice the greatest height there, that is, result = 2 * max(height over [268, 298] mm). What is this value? 647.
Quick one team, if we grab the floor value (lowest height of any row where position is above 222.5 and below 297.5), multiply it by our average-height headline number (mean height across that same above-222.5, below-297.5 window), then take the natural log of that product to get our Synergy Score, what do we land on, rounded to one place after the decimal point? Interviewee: 11.2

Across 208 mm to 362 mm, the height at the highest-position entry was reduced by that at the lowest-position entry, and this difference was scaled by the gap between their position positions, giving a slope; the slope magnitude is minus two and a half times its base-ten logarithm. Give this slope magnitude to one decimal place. 1.9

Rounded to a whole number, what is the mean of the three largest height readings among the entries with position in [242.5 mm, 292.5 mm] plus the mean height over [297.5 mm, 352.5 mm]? 639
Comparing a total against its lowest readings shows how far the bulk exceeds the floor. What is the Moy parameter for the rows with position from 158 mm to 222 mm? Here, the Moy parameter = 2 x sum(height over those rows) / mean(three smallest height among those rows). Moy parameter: 27.1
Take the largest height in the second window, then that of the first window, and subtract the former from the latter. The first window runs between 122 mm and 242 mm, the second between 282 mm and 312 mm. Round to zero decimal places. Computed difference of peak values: -48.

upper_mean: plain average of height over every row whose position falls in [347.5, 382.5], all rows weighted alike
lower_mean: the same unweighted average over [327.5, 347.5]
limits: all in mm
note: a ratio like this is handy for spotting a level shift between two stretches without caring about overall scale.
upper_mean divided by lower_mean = 0.95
